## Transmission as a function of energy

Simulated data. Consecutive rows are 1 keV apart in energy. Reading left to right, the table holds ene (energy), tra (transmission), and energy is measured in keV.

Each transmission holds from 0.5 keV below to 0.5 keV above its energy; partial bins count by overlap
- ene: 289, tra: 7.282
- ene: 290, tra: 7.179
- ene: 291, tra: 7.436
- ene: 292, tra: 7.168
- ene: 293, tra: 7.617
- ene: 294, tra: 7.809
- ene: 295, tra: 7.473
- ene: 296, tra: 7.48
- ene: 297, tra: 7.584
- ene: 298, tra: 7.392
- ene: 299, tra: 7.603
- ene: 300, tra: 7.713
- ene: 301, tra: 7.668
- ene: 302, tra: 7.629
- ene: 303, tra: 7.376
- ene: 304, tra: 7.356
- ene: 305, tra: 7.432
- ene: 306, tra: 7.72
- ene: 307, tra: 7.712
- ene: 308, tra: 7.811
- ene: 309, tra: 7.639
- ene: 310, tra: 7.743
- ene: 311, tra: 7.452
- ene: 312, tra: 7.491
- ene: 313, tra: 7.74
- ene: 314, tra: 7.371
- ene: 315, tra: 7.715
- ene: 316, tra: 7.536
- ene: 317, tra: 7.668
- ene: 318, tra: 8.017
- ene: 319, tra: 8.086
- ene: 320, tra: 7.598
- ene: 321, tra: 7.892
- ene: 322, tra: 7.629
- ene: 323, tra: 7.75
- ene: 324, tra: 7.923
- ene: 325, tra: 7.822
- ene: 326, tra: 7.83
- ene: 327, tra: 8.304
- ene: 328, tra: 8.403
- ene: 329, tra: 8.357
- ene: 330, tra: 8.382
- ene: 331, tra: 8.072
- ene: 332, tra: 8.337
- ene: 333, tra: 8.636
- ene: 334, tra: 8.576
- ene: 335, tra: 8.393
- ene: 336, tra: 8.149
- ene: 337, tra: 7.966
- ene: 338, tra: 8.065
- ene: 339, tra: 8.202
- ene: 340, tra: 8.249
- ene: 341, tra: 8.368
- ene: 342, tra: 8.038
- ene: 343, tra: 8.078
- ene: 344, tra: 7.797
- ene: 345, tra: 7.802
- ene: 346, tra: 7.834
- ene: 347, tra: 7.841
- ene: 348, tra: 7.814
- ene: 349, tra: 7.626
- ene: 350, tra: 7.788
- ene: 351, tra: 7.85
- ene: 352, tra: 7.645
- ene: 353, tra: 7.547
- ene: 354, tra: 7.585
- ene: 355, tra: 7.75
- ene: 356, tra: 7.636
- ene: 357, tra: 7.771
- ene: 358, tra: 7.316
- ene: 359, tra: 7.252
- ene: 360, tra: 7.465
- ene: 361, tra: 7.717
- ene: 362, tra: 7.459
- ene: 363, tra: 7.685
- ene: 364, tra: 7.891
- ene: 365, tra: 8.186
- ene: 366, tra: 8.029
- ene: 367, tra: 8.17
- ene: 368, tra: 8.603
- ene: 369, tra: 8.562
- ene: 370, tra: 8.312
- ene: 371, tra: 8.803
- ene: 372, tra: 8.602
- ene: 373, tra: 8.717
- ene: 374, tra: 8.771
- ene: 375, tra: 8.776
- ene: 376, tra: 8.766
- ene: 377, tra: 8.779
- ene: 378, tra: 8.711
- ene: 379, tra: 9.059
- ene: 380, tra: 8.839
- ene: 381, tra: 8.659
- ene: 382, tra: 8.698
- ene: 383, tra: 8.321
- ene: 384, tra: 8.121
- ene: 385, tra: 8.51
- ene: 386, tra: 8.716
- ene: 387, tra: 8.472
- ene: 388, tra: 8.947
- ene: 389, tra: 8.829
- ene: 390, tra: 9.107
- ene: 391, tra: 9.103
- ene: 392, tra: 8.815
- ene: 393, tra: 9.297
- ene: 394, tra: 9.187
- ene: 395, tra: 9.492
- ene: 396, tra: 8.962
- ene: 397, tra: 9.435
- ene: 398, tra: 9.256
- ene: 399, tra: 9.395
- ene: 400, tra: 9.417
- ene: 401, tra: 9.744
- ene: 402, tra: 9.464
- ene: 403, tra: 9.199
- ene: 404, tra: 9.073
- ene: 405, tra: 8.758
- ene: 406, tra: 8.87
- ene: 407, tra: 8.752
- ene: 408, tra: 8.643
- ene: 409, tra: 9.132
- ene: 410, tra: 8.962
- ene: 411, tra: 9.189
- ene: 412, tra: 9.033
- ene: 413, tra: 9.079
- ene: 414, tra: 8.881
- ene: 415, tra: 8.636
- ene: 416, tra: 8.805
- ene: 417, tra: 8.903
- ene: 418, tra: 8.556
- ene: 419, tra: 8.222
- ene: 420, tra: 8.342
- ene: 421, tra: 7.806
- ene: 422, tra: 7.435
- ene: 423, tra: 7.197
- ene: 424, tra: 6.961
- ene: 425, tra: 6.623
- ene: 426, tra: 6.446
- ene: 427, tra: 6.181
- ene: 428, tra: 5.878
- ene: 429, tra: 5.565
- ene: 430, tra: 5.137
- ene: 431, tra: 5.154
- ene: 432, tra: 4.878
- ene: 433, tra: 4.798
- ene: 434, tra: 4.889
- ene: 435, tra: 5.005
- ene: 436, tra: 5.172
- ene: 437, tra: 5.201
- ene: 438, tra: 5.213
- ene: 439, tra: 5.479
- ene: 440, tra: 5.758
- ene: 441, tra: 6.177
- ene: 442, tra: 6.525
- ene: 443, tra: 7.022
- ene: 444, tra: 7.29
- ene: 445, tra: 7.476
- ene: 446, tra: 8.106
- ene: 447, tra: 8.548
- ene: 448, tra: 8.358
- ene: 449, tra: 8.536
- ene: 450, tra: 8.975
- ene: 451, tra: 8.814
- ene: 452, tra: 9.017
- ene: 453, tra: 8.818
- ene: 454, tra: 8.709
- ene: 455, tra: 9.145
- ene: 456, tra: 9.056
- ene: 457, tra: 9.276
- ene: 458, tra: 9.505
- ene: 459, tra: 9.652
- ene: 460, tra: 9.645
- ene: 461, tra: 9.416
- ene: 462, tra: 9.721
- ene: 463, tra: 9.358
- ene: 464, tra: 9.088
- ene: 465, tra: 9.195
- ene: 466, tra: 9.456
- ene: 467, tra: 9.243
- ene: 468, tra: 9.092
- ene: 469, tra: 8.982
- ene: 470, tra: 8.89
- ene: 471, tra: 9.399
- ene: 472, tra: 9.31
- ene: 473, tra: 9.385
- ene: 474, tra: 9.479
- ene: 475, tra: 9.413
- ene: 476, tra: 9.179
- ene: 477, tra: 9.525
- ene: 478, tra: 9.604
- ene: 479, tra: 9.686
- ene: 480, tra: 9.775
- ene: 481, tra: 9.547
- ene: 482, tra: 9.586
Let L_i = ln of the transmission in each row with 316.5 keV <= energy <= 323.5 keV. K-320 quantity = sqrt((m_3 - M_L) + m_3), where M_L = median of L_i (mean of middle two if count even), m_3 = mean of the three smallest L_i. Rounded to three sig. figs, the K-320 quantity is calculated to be 1.42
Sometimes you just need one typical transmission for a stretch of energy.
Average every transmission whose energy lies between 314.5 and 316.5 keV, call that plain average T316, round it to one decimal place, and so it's 7.6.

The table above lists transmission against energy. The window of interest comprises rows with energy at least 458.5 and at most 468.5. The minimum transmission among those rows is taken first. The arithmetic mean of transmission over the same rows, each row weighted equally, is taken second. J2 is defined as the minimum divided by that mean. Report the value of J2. 0.968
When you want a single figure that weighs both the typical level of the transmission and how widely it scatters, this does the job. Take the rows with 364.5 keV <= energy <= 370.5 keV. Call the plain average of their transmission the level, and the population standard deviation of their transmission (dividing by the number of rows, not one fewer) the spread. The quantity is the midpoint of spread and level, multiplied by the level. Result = 35.4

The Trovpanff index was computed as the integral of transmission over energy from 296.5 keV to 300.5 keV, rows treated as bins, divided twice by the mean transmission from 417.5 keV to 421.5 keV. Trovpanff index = 0.45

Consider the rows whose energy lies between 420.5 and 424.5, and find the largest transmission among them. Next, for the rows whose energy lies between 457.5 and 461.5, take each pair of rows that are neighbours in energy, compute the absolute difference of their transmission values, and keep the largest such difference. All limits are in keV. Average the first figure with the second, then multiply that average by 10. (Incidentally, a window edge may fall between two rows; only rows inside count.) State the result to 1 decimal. 40.2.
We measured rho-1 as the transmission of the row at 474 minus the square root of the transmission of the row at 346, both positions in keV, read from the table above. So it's 6.68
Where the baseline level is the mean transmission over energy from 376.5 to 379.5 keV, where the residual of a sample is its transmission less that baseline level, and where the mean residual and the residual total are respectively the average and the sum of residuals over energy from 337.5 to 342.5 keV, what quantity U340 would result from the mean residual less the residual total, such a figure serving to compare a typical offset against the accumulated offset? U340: 2.7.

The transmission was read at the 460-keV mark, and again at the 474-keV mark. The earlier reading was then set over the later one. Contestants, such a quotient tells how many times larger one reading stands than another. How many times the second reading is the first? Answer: 1.02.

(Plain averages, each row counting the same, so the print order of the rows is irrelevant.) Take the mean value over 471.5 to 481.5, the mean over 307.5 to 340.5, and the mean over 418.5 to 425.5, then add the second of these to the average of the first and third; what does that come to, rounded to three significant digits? 16.5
